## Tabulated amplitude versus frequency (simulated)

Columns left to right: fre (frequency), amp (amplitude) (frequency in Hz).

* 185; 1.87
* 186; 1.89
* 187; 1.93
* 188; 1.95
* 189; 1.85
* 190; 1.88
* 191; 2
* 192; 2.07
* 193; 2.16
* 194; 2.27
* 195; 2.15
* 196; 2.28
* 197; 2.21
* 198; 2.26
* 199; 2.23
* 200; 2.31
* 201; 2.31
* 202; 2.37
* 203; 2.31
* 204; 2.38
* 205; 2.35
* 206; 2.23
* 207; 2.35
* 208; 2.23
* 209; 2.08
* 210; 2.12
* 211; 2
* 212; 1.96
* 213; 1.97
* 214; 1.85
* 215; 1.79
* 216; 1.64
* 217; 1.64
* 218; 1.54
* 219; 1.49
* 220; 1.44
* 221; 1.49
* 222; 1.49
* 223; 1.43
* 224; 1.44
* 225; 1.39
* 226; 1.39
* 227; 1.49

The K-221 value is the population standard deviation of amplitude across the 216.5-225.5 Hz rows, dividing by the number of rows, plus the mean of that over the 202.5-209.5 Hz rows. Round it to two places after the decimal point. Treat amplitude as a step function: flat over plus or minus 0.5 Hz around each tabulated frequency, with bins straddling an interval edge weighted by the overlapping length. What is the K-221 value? 2.34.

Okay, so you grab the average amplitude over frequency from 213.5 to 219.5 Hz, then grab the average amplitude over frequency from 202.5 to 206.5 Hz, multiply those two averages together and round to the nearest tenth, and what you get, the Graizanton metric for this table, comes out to 3.8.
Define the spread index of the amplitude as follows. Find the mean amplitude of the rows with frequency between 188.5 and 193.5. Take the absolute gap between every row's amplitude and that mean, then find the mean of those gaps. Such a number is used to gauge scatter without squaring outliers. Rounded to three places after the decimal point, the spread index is 0.102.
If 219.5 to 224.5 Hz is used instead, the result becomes 0.026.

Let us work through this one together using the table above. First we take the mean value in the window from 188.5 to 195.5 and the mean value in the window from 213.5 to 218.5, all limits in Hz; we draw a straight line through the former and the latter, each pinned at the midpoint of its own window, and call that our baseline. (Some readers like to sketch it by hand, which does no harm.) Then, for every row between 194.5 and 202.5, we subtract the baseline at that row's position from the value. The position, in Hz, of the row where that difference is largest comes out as 202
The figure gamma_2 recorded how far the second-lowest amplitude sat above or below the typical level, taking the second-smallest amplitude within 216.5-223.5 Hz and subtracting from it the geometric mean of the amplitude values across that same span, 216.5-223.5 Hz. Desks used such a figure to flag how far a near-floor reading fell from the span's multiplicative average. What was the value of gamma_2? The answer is -0.061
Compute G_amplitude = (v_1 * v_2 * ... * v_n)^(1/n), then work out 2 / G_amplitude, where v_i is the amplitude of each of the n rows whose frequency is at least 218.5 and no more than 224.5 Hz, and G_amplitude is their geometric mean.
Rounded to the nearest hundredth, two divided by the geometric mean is 1.37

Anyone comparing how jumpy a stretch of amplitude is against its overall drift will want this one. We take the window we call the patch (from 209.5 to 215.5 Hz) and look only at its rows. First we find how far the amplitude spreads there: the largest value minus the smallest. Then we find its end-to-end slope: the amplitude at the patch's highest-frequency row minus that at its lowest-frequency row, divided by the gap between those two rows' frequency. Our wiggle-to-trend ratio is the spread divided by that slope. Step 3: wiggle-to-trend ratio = -5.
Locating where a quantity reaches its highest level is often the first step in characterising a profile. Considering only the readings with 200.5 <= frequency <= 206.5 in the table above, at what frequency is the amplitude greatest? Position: 204 Hz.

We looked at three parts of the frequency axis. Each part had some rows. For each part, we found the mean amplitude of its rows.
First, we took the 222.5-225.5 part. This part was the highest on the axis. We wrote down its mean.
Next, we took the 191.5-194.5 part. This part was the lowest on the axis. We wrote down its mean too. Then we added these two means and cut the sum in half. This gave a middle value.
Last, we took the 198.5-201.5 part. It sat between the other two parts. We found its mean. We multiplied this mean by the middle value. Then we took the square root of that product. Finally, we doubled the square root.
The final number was 4.05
